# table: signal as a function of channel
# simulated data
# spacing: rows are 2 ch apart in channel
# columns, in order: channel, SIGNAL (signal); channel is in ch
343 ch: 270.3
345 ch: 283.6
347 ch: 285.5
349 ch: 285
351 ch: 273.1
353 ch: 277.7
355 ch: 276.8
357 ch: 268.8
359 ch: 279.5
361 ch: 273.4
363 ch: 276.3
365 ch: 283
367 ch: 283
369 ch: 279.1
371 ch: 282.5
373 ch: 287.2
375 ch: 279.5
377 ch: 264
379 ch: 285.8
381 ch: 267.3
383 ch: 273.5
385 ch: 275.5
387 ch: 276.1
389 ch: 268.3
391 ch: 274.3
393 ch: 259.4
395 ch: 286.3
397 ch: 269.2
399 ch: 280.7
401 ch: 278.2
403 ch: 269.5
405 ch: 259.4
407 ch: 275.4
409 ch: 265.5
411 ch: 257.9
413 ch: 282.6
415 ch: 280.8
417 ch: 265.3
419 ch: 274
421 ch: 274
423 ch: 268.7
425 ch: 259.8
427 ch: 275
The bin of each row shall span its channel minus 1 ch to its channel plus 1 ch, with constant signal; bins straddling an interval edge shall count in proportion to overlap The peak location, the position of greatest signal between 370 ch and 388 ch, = 373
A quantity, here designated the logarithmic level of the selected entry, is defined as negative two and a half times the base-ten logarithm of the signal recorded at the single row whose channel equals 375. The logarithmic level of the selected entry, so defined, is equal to -6.12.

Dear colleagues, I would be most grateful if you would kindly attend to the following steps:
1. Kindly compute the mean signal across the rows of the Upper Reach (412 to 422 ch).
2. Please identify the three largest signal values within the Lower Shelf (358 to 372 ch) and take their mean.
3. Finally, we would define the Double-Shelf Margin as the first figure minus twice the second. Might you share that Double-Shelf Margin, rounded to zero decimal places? -290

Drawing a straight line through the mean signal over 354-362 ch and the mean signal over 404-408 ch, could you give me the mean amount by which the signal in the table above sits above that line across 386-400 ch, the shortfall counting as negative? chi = 4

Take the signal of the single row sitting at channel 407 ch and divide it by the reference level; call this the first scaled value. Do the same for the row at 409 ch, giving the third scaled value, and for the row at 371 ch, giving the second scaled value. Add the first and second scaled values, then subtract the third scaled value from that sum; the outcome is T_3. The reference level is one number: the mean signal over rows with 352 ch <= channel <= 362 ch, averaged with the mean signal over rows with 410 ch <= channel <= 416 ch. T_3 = 1.07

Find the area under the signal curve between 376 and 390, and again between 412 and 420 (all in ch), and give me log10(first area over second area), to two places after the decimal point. 0.24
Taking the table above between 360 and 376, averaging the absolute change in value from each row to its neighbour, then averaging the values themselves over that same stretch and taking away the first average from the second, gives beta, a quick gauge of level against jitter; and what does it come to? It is 276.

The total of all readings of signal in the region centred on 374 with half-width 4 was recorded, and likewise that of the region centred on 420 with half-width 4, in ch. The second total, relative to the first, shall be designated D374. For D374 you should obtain 0.972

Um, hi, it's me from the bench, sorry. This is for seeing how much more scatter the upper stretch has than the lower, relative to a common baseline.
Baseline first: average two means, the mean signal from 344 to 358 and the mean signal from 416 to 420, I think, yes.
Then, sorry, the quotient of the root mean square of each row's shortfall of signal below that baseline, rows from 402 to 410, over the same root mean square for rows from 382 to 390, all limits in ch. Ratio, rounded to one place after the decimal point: 2.8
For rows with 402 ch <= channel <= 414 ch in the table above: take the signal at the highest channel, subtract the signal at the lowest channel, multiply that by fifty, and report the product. 655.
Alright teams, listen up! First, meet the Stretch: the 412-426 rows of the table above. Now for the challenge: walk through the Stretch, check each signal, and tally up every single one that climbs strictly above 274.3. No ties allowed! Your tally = 2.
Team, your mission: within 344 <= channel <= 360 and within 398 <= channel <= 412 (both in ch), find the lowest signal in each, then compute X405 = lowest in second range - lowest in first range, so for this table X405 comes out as -10.9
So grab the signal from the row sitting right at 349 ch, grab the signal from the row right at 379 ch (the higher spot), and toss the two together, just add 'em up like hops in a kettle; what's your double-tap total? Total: 571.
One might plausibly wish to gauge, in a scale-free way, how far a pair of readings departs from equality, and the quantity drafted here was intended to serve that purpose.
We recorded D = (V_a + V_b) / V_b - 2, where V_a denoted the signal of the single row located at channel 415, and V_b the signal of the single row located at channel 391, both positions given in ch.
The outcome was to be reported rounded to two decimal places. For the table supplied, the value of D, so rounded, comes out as 0.02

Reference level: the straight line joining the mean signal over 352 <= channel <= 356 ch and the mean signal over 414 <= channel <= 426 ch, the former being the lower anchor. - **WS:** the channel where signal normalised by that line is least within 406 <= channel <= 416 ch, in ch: 411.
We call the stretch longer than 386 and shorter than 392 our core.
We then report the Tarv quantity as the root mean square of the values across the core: 273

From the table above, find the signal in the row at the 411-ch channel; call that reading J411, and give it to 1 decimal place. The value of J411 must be 257.9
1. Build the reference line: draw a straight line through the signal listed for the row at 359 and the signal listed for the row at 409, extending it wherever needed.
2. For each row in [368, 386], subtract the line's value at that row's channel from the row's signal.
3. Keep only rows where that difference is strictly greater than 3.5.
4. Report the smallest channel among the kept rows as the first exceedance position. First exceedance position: 371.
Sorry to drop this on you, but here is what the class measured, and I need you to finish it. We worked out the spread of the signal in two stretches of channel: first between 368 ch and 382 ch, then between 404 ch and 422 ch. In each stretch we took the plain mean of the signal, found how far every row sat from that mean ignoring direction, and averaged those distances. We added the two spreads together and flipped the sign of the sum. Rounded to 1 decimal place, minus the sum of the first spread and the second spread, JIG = -14.6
